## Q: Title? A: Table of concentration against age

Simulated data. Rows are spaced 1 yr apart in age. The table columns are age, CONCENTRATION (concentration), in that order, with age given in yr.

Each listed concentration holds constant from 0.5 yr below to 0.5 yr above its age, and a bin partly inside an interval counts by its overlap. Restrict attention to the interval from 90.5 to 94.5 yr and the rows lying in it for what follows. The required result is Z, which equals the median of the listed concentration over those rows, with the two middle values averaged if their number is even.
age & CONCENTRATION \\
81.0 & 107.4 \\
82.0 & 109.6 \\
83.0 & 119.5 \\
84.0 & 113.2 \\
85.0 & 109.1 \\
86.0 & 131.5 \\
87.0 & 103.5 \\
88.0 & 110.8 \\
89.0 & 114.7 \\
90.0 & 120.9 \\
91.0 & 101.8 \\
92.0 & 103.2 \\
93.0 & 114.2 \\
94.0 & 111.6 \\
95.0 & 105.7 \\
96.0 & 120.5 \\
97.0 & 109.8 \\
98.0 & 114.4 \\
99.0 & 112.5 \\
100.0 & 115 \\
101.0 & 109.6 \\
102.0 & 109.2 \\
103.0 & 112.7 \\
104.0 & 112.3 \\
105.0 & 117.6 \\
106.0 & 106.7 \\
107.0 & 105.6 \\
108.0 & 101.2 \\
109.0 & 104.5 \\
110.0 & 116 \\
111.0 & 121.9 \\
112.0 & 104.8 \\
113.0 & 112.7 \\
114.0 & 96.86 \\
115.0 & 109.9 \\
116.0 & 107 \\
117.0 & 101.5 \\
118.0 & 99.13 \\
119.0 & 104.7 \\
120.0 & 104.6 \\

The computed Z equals 107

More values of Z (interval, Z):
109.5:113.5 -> 114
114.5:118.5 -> 104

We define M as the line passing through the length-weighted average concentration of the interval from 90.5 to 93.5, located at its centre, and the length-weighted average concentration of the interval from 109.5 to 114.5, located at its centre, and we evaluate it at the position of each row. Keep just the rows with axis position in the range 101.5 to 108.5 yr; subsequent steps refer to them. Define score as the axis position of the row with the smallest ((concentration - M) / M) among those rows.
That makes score 108.0 yr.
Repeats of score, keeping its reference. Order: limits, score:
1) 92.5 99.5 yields 95.0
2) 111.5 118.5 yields 114.0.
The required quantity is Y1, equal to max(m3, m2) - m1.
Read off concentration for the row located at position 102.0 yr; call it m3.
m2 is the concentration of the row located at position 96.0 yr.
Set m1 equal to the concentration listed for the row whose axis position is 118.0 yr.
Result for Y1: 21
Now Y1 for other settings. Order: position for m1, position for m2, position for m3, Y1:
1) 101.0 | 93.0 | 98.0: 5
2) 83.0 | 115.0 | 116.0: -10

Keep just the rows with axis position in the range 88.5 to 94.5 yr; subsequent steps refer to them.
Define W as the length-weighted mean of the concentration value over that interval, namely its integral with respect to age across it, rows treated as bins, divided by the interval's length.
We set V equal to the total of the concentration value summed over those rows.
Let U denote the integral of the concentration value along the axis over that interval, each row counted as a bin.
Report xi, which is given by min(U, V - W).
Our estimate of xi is 555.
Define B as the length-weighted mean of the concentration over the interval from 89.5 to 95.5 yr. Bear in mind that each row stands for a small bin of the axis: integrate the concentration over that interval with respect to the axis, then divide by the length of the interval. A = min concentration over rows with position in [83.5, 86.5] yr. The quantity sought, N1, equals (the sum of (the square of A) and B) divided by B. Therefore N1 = 110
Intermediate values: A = 109.1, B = 110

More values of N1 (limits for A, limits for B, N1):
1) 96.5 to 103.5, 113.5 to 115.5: 116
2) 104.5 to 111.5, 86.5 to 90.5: 92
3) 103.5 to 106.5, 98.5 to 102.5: 103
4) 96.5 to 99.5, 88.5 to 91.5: 108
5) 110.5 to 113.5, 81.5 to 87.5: 97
